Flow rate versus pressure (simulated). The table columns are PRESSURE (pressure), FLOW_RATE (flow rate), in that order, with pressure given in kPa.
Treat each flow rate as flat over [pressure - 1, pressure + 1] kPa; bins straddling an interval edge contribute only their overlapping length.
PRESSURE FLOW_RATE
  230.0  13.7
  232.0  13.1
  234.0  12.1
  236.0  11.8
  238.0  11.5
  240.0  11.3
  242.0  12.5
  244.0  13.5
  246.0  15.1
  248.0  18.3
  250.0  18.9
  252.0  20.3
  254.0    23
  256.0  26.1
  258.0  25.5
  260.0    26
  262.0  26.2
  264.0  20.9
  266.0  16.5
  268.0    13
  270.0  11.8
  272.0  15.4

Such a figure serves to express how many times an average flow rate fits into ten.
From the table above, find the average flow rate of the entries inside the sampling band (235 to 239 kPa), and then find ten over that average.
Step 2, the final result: 0.86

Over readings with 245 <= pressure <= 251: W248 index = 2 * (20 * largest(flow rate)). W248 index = 756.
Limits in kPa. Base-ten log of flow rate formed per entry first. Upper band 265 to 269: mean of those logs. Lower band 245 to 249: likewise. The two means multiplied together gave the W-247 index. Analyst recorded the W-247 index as 1.42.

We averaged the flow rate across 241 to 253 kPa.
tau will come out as 16.4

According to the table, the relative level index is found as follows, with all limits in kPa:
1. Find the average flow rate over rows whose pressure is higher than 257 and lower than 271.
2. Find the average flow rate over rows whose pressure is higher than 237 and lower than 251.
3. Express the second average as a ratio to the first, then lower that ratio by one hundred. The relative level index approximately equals -99.3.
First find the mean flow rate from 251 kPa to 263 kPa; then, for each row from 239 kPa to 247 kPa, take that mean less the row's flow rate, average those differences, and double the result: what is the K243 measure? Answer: 23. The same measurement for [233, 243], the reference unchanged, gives 25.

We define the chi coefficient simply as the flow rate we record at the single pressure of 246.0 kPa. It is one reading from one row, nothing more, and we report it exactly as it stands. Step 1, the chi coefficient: 15.1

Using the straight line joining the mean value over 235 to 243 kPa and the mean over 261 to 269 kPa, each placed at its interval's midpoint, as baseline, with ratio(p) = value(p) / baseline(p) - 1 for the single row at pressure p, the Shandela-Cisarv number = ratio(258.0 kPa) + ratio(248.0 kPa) 0.76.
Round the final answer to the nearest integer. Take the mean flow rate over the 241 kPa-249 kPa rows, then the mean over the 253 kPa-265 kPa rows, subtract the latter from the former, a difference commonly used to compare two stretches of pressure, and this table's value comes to -10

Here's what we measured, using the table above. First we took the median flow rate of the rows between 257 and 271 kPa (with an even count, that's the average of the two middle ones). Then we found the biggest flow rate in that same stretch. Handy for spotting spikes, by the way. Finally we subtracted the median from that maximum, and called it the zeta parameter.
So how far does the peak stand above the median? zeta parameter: 5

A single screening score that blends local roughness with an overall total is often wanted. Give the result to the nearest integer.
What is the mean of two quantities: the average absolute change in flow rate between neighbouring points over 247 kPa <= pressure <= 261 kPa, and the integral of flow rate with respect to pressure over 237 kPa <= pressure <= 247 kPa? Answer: 65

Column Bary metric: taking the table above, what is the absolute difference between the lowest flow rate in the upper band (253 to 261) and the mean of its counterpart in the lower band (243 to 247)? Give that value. 8.7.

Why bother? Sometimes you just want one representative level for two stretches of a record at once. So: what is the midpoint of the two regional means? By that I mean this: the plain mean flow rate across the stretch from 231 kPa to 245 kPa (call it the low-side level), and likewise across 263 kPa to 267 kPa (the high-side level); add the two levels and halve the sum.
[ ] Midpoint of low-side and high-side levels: 15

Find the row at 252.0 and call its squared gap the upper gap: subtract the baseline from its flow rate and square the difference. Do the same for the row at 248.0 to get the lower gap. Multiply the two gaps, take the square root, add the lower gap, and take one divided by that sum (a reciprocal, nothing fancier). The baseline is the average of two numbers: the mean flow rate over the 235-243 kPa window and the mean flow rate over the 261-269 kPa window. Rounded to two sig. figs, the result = 0.046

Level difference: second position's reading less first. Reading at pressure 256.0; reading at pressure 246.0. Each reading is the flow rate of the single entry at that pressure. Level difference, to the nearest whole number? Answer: -11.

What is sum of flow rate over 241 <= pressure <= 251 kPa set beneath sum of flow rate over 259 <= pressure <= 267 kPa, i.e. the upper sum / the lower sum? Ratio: 1.1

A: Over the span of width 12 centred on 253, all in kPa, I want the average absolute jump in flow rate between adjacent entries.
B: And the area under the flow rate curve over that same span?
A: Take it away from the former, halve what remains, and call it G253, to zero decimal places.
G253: -131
